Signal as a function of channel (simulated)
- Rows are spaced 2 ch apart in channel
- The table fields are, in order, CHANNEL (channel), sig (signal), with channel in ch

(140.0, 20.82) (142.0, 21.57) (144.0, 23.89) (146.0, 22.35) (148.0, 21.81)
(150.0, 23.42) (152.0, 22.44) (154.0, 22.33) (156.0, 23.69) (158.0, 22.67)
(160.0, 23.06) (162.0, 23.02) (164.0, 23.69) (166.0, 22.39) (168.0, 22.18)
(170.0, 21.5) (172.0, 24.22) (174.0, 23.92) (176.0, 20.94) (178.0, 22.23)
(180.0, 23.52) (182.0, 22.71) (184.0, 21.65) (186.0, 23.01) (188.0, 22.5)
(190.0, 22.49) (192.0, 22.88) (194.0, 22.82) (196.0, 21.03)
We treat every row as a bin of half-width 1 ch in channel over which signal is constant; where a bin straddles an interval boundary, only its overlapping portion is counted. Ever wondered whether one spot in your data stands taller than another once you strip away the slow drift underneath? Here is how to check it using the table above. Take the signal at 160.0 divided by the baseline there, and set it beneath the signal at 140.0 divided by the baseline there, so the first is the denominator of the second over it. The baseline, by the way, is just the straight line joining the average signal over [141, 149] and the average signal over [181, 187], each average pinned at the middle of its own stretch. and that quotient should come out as 0.90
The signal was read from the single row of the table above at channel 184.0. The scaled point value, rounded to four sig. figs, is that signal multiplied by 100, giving 2165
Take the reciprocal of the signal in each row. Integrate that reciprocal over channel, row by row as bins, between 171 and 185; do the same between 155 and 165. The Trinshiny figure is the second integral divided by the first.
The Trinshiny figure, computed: 0.70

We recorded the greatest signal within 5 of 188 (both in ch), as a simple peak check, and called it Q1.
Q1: 23.01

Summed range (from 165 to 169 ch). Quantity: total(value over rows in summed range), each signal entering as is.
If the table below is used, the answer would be 45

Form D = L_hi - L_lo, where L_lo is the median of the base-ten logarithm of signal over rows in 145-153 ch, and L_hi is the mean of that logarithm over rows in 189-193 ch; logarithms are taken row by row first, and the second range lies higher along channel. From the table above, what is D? 0.006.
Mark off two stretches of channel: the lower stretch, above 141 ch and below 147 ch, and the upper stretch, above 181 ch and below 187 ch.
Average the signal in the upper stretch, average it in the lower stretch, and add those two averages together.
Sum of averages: 45.1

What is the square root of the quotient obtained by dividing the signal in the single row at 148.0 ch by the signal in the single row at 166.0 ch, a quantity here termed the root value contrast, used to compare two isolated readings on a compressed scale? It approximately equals 0.987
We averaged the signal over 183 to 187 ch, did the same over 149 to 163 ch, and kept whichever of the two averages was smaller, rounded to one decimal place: 22.3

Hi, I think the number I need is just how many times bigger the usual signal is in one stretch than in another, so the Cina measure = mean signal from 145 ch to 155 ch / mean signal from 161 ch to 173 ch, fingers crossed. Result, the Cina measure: 0.98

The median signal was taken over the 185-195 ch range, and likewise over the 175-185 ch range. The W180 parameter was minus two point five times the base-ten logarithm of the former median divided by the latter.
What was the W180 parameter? -0.03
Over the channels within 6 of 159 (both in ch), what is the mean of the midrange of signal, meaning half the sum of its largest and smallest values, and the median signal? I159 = 23.0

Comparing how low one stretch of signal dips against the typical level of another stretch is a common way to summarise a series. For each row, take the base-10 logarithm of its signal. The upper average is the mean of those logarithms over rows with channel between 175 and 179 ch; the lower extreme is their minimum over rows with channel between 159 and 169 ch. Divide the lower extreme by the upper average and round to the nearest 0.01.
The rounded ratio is 1.01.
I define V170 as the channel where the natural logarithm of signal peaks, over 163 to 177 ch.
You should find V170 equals 172.0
